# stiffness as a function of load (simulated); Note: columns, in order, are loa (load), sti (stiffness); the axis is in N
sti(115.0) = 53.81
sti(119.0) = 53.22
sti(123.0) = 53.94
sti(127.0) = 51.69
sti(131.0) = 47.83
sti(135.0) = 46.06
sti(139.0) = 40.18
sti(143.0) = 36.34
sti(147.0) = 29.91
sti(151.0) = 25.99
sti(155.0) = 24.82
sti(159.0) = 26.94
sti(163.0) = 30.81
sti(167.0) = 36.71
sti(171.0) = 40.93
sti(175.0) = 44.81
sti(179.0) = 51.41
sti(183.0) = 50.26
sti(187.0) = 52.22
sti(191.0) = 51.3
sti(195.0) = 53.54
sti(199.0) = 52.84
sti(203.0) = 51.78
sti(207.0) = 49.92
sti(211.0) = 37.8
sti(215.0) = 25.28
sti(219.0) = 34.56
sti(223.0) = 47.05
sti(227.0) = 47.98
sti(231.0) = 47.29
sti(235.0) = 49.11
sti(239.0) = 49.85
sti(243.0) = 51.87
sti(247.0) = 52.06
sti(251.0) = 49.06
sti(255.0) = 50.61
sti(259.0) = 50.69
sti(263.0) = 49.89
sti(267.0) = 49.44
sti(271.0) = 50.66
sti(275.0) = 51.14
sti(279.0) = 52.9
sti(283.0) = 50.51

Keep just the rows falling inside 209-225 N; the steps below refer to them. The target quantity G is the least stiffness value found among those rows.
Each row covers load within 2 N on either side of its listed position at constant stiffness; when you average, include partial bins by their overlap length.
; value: 25.28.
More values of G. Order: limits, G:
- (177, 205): 50.26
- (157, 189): 26.94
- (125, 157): 24.82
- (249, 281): 49.06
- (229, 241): 47.29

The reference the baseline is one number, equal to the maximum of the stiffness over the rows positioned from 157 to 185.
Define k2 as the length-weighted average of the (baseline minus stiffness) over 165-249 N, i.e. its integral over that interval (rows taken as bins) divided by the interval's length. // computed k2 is 5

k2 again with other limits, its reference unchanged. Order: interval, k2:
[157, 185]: 11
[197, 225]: 9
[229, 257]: 1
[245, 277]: 1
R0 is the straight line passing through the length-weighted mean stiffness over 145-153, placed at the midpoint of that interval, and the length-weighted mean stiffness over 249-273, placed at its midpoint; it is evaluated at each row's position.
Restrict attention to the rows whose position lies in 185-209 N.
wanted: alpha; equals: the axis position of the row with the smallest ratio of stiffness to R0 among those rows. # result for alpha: 207.0 N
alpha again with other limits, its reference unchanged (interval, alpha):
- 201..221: 215.0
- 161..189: 163.0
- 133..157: 155.0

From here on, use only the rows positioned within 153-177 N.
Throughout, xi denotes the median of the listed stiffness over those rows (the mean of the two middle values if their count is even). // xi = 34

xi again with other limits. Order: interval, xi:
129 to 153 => 38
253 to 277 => 51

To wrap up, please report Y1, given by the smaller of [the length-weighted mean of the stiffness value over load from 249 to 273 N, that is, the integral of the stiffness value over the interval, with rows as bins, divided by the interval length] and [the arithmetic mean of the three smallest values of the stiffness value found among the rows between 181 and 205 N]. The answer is 50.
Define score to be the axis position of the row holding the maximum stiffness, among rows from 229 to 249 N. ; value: 247.0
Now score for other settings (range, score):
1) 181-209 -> 195.0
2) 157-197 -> 195.0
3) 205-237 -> 207.0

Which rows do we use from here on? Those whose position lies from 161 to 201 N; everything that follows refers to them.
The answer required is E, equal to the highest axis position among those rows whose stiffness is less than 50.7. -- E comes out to 183.0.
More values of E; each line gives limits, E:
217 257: 255.0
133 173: 171.0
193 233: 231.0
